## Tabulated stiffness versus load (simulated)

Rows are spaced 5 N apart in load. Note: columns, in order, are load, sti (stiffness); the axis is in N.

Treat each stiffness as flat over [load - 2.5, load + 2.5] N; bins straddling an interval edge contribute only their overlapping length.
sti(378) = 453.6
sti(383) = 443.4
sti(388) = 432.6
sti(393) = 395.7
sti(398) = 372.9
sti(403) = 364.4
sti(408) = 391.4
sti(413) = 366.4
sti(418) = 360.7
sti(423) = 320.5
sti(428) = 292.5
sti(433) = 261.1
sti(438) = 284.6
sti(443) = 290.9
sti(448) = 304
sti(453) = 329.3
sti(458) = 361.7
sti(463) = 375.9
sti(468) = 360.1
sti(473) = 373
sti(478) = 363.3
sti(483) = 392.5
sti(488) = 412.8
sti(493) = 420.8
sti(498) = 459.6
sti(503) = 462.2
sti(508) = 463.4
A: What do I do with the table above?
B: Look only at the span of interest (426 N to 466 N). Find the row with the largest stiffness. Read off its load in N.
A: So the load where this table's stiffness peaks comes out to 463 N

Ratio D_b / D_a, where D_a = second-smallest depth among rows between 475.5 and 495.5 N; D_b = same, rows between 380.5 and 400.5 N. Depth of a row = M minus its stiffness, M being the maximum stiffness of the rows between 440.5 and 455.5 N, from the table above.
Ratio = 1.2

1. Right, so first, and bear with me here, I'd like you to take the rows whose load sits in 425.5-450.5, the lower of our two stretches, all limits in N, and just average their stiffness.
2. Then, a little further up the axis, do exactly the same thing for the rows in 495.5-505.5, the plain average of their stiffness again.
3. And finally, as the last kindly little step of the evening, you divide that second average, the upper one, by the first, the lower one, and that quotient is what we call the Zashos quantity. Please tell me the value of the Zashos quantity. 1.6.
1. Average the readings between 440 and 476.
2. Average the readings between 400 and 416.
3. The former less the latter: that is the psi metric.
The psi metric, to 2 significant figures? -32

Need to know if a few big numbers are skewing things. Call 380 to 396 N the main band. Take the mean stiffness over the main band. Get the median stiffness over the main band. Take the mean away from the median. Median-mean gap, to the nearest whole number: 9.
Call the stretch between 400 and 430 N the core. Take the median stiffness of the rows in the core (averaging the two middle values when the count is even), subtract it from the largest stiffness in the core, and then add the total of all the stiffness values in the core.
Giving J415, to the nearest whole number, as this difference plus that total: 2125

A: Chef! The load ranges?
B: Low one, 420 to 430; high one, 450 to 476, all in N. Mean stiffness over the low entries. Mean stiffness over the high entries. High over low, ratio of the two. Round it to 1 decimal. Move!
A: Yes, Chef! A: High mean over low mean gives 1.2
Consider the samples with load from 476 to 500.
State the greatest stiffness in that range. 459.6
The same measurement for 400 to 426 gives 391.4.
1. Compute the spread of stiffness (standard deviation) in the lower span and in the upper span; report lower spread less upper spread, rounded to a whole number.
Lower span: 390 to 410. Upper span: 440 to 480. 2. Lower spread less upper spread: -18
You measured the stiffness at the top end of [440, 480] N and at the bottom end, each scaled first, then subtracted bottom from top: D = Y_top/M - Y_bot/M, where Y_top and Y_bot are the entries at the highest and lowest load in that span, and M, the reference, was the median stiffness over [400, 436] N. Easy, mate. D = 0.20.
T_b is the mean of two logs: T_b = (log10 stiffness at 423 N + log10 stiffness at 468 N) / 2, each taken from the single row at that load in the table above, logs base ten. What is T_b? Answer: 2.53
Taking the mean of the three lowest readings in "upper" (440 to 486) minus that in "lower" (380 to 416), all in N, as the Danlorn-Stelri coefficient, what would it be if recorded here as -60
